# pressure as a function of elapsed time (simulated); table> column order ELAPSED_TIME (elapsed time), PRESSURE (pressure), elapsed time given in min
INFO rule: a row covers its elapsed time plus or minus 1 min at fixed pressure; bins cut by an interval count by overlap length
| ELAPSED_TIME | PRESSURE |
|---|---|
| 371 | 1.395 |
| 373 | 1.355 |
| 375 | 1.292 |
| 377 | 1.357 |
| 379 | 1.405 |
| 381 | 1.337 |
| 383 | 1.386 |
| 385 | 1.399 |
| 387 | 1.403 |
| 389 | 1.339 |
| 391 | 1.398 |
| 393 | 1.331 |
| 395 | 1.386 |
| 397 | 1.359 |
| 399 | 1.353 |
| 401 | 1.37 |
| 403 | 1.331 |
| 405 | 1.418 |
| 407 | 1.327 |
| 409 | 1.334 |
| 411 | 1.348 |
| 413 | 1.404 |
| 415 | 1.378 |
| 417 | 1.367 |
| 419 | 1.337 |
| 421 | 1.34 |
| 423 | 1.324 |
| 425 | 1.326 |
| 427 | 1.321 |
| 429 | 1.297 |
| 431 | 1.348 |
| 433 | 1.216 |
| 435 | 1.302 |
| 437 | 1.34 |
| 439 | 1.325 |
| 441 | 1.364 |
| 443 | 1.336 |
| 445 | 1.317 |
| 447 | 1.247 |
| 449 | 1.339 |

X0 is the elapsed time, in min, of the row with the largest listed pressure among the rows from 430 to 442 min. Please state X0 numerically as 441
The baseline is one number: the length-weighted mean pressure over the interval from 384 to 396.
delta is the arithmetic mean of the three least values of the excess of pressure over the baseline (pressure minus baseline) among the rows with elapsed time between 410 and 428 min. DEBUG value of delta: -0.052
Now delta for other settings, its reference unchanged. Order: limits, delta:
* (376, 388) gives -0.016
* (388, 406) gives -0.042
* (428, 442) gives -0.104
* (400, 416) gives -0.045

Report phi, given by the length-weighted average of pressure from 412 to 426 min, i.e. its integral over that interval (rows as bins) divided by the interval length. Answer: 1.35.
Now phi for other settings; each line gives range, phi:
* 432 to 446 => 1.31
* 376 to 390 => 1.38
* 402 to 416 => 1.36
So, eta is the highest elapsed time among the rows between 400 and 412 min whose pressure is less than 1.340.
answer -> 409 min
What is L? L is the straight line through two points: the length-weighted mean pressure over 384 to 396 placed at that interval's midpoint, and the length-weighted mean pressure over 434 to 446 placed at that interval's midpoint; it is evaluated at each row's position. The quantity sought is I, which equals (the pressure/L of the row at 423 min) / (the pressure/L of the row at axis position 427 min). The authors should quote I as 1.000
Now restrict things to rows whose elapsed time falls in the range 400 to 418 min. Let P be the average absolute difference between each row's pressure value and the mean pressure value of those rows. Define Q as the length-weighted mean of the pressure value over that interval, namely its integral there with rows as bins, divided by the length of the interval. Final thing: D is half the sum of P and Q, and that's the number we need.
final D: 0.695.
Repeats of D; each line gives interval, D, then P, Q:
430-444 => 0.676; 0.034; 1.32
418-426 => 0.669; 0.007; 1.33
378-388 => 0.703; 0.020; 1.39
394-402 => 0.689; 0.011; 1.37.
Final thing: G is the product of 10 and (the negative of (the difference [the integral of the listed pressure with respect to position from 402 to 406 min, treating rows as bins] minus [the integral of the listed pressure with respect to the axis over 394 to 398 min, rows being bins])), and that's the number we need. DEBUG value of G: -0.1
